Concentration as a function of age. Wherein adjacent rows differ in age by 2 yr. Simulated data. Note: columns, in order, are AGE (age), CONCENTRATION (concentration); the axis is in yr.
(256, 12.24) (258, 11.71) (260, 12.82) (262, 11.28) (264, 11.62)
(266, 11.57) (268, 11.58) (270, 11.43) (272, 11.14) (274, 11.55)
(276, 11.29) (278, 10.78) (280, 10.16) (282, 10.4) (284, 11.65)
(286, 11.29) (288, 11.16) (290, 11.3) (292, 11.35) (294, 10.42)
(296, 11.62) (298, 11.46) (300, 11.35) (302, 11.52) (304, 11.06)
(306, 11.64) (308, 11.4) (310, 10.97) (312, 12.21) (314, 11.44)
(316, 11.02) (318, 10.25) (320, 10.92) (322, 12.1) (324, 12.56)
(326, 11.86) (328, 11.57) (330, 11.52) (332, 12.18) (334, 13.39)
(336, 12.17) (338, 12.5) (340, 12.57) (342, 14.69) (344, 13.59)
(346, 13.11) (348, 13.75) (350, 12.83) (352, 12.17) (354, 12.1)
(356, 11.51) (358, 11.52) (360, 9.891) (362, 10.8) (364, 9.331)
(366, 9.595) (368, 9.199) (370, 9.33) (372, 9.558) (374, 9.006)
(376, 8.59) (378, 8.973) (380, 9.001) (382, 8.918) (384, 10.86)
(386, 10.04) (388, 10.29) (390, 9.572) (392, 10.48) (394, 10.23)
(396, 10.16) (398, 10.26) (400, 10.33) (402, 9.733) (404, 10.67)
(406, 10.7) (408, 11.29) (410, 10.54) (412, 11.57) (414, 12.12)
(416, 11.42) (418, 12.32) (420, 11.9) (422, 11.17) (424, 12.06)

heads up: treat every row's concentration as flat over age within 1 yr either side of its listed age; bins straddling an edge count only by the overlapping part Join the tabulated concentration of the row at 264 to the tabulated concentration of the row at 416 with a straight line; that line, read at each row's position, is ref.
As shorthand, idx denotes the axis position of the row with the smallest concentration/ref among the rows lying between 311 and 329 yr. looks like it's 318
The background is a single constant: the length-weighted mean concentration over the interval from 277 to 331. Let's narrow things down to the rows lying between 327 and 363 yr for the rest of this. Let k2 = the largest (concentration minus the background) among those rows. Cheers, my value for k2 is 3.4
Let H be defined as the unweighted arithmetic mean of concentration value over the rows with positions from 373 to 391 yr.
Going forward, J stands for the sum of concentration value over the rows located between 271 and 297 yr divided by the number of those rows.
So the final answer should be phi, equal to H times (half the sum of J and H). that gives 97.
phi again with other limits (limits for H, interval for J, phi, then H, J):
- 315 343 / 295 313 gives 142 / 12.1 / 11.5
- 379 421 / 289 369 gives 118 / 10.6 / 11.7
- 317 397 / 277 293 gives 122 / 11.1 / 11.0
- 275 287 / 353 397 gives 114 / 10.9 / 10.0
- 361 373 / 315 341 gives 104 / 9.6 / 11.9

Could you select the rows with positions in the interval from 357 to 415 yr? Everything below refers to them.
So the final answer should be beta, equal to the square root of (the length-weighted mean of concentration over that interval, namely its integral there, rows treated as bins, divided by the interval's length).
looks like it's 3.18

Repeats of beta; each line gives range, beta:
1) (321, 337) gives 3.49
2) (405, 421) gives 3.39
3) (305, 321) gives 3.35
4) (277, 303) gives 3.33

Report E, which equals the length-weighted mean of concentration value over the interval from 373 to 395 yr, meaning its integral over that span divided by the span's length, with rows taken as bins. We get 9.6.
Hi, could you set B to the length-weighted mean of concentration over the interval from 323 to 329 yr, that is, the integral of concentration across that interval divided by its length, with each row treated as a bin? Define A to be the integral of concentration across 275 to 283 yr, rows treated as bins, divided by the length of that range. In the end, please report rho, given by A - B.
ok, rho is -1.3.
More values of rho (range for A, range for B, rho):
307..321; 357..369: 1.1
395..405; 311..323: -1.1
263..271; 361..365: 1.5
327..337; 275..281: 1.4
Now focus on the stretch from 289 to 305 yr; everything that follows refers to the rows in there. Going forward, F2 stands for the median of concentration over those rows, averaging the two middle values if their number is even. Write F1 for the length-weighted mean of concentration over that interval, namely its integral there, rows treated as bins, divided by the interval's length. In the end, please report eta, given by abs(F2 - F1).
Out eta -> 0.09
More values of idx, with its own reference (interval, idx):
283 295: 294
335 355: 354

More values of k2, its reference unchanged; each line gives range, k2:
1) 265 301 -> 0.4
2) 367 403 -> -0.4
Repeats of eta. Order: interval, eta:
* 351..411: 0.04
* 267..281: 0.16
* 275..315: 0.10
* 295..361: 0.31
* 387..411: 0.04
